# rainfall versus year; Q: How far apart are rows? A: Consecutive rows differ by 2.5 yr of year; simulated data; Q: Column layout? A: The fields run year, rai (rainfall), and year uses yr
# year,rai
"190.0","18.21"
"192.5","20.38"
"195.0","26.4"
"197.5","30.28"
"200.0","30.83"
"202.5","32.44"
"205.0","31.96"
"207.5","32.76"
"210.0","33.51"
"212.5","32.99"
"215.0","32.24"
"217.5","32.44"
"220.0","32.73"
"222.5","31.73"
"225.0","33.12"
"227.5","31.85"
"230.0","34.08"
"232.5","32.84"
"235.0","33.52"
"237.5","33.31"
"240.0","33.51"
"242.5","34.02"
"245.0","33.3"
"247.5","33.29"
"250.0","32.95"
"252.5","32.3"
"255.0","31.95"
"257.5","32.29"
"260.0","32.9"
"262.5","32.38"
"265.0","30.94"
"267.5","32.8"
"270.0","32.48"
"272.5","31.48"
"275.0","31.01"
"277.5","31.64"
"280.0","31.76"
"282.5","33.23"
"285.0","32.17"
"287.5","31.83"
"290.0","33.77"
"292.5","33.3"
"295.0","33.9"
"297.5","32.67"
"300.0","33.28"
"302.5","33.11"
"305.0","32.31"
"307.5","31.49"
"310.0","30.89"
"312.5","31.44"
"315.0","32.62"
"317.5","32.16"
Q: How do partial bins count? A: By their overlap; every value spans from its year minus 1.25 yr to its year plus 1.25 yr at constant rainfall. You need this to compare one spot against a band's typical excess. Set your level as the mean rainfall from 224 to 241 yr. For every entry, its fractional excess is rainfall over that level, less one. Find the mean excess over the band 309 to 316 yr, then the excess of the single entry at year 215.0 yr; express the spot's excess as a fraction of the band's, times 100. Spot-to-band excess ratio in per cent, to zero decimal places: 61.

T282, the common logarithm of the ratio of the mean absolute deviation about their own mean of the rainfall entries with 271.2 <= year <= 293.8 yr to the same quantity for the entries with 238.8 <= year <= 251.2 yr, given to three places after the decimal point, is 0.451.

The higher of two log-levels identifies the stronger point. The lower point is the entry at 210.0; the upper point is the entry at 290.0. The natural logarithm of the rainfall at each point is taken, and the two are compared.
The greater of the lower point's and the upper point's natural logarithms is 3.52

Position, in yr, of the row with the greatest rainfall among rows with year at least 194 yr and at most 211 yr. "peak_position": 210.0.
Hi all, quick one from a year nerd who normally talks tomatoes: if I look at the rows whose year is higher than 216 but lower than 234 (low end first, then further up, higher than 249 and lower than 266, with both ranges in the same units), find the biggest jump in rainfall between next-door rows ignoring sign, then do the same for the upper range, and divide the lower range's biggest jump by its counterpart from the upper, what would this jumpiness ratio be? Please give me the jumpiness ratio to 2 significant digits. 1.5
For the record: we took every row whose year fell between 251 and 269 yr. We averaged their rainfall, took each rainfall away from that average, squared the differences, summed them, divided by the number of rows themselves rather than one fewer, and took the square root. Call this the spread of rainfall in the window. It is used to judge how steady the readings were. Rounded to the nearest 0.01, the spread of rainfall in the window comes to 0.60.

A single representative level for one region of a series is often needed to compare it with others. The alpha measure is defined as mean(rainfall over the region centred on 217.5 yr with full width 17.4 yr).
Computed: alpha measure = 32.7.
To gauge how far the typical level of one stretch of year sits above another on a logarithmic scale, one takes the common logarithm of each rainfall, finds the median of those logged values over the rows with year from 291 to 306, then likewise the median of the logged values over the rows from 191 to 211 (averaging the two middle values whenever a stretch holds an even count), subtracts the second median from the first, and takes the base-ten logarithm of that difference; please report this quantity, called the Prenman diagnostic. -1.61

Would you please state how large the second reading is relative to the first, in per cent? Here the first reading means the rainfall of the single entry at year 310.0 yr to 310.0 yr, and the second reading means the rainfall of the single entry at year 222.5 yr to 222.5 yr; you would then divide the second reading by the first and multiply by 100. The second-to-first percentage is 103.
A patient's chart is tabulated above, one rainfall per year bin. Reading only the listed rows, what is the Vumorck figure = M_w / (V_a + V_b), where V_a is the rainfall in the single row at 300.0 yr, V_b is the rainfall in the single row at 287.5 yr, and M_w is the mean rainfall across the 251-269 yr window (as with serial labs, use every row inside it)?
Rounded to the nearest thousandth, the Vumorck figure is 0.495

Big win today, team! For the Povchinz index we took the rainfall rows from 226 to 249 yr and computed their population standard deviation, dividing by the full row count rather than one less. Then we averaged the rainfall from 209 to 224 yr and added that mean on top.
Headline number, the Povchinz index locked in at 33.2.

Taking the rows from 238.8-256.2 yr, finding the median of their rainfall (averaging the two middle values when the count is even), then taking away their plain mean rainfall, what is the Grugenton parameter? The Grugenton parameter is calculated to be 0.24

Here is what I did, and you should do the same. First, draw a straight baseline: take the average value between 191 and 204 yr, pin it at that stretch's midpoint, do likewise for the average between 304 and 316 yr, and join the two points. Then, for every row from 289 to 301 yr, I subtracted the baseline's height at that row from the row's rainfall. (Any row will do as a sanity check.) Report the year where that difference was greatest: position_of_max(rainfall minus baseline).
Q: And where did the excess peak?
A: 290.0 yr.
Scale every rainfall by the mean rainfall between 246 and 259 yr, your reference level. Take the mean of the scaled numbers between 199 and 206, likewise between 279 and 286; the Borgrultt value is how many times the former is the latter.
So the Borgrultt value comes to 0.98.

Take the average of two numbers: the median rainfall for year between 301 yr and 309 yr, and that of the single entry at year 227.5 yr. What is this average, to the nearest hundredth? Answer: 32.08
